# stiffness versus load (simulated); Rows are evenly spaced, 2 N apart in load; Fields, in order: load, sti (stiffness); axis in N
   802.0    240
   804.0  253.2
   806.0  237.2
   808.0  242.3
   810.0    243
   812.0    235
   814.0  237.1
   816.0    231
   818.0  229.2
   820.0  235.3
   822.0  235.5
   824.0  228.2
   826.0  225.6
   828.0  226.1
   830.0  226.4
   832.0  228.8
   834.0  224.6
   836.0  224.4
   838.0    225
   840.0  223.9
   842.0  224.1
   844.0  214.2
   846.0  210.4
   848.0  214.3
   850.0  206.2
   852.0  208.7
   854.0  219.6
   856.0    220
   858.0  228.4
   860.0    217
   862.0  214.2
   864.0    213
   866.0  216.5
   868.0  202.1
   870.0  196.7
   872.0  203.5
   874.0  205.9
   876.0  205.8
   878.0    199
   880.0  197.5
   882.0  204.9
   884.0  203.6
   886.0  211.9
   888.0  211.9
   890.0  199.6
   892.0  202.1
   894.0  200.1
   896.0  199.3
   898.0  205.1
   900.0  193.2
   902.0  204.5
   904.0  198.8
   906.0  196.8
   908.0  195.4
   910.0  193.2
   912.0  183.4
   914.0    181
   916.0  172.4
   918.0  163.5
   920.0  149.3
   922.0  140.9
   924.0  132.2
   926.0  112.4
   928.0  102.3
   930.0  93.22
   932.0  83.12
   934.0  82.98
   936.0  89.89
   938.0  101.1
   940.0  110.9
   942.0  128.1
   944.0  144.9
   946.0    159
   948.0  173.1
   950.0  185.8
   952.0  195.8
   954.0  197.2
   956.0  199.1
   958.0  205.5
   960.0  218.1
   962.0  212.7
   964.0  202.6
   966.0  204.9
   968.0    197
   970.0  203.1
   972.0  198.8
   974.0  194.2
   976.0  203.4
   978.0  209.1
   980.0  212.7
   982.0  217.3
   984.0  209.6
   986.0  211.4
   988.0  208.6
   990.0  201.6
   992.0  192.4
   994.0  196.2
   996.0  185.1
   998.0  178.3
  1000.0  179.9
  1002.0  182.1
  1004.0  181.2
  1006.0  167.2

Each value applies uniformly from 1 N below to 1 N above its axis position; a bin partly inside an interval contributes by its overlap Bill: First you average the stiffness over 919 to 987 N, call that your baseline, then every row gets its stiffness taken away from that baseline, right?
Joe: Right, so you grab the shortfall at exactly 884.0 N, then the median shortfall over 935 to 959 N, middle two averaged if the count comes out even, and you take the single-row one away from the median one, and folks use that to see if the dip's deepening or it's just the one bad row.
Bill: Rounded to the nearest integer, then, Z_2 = 38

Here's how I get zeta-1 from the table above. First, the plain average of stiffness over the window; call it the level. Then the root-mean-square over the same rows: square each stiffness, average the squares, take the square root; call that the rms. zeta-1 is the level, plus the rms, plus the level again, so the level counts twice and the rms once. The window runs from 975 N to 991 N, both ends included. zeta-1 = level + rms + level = 628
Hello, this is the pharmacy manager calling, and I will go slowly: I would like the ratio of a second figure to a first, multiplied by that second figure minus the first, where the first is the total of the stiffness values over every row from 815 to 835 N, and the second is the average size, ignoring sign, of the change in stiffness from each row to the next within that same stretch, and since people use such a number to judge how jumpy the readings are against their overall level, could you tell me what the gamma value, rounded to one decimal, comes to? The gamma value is -2.8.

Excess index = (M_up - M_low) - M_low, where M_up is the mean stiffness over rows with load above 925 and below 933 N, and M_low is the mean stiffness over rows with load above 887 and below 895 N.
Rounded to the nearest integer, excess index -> -309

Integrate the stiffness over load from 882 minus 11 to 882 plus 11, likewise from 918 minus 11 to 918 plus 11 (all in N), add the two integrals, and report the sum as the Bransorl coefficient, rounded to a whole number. 7943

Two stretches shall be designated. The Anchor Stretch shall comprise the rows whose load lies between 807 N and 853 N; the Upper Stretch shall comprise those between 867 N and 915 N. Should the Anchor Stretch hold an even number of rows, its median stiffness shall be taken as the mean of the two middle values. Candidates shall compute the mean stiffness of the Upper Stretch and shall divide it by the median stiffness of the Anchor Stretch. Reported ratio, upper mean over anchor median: 0.88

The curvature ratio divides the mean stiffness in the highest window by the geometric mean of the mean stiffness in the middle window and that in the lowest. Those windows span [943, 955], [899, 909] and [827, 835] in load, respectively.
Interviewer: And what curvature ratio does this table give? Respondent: 0.83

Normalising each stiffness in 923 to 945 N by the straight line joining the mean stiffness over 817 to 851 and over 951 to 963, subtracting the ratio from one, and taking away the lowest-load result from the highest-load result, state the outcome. -0.071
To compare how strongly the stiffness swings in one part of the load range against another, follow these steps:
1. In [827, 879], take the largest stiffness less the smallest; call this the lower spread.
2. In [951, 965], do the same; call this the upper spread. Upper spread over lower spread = 0.7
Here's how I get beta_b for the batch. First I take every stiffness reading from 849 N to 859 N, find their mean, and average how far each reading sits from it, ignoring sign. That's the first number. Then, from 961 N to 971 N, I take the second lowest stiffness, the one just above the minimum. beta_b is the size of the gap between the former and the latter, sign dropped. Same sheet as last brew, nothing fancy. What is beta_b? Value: 195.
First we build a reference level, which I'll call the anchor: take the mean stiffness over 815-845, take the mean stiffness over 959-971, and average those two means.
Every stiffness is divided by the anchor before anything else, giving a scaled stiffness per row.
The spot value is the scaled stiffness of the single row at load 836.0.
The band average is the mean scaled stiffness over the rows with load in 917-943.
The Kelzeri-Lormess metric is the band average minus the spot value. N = -0.5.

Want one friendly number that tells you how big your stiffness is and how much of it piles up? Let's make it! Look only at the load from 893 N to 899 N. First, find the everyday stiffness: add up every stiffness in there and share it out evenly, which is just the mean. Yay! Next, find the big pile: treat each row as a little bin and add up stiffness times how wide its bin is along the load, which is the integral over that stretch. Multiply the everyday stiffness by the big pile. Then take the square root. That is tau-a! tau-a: 494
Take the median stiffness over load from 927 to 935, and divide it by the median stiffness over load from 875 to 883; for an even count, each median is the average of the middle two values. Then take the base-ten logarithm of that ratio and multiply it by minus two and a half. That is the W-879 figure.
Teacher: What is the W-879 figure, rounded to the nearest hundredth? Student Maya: 0.90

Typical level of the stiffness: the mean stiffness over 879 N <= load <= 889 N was 206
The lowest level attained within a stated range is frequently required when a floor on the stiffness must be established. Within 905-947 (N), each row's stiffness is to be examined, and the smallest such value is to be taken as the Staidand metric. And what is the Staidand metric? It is 82.98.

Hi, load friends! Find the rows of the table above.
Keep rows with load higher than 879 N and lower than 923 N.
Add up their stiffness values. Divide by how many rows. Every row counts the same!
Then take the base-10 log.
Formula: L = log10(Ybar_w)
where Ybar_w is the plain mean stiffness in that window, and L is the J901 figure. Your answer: 2.28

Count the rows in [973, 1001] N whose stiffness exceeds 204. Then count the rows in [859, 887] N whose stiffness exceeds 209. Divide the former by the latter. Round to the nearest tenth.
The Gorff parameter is 1.2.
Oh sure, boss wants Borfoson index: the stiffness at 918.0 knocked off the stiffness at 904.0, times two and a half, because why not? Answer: 88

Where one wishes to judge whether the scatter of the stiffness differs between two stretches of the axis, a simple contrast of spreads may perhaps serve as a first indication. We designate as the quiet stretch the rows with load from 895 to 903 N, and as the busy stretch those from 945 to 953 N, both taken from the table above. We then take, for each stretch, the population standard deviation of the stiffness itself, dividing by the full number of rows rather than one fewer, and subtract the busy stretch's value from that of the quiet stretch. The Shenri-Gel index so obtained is -9.0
